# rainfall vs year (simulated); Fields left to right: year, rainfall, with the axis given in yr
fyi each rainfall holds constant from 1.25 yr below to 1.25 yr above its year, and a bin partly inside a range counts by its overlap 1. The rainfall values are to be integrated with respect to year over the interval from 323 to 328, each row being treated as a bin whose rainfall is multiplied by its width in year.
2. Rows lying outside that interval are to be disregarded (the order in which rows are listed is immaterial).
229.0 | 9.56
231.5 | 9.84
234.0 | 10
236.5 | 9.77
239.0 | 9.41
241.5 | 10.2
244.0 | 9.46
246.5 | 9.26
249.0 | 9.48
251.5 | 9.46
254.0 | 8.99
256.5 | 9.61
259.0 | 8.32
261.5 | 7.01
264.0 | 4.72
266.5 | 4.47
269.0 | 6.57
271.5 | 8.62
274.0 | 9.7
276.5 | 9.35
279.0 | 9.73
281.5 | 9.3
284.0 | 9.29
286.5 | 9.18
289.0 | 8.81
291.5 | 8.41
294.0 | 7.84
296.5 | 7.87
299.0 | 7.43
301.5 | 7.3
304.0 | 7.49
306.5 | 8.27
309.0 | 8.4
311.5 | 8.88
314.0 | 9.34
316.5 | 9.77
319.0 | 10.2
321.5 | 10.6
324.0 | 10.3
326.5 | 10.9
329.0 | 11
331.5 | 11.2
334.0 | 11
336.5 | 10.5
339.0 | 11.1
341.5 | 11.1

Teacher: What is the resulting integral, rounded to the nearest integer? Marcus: 53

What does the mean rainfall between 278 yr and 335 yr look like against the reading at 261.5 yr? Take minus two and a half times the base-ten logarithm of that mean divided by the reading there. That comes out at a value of -0.30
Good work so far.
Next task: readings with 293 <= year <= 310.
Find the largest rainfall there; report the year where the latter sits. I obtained 309.0 yr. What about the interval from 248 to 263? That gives 256.5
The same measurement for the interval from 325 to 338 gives 331.5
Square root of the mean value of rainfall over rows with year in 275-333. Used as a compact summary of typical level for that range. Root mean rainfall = 3.03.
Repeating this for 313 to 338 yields 3.24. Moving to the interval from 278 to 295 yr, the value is 2.99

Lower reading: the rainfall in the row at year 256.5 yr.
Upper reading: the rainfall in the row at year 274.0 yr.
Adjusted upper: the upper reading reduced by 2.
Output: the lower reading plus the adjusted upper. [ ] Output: 17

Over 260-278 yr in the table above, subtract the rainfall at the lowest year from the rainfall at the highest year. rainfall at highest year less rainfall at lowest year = 2.3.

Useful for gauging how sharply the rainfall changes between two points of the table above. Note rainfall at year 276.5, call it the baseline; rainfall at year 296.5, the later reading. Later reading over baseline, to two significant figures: 0.84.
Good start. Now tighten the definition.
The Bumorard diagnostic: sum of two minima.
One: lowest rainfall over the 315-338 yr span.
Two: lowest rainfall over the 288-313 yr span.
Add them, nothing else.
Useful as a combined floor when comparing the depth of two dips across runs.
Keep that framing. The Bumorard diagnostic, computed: 17.1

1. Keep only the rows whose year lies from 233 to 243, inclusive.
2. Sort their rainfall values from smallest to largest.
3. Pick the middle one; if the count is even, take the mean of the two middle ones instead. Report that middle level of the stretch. 9.9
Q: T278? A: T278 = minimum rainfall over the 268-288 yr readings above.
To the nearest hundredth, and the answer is 6.57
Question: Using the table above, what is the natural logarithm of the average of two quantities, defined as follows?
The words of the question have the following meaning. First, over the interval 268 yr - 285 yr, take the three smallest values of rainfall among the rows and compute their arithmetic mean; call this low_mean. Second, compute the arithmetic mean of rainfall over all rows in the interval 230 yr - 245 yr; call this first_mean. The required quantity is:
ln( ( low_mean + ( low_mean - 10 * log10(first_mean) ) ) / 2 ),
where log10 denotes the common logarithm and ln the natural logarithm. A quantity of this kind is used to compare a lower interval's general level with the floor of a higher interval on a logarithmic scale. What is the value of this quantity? 1.17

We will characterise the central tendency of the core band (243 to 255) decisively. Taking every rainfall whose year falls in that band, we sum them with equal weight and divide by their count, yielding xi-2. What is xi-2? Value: 9.33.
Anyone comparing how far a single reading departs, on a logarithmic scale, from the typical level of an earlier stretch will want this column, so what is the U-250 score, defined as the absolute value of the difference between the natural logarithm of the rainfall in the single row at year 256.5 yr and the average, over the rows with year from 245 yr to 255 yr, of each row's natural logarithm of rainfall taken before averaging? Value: 0.03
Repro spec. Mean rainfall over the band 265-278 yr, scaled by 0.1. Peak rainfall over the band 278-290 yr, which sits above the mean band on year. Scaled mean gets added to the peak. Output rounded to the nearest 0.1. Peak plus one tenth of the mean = 10.5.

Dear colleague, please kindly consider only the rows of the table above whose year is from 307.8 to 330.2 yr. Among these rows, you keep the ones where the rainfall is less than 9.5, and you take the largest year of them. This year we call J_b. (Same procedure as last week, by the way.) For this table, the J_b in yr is 314.0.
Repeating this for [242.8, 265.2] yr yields 264.0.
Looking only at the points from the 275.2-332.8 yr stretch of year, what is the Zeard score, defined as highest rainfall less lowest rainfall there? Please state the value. 3.9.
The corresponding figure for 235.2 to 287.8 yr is 5.7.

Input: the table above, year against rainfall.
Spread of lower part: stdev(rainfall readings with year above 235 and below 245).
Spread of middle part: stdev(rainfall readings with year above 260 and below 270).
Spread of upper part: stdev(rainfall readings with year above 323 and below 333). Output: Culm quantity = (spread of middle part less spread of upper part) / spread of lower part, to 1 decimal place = 2.5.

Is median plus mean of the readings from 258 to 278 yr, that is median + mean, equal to 15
